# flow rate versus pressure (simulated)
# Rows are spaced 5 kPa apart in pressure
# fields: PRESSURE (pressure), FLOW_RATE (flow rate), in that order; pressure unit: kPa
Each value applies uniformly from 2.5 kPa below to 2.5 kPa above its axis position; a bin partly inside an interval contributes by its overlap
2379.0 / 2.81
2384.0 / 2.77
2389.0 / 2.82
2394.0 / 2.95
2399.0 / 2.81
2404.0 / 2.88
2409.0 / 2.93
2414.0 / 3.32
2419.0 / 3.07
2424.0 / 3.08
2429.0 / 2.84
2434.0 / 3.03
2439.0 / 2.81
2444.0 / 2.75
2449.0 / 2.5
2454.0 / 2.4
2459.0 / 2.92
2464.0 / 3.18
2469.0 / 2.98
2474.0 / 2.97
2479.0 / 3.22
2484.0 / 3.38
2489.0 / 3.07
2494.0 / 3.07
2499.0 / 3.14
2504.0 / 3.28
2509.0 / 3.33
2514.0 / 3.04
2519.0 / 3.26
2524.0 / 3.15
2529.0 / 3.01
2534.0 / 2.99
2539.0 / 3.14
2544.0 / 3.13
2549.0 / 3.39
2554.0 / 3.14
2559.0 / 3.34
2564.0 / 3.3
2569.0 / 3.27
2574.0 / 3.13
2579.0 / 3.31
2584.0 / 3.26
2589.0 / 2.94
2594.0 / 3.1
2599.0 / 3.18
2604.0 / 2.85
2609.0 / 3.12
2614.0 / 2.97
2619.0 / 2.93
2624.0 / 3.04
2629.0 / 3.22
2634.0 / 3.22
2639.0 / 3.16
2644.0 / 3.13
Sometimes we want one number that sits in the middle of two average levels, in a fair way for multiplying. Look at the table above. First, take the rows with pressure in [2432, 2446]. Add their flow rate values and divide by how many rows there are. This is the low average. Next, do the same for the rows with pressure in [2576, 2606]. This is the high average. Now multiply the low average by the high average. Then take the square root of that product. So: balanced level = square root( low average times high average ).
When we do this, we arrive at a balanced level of 2.98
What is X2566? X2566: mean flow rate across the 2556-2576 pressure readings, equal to 3.26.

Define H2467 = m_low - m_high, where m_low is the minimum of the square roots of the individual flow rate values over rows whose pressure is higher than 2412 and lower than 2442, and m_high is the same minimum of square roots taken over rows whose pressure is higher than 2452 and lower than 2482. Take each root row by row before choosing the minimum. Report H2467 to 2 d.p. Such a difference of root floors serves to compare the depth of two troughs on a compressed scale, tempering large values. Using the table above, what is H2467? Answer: 0.13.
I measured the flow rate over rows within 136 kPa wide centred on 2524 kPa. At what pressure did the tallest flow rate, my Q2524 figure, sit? 2549.0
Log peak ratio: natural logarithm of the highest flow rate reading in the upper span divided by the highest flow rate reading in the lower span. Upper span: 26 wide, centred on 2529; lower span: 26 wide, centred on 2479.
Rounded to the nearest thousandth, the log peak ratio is -0.036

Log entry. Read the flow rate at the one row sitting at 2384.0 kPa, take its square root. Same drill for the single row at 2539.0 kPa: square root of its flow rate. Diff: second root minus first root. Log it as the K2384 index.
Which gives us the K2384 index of 0.11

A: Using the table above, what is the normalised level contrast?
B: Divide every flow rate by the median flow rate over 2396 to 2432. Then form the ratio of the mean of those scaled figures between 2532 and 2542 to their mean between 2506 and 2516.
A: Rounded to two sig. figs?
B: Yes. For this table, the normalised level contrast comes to 0.96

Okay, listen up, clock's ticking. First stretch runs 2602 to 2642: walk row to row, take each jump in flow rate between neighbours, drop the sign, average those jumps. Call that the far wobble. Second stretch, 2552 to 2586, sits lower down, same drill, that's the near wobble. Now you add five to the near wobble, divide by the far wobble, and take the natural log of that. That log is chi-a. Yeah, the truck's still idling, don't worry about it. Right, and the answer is 3.79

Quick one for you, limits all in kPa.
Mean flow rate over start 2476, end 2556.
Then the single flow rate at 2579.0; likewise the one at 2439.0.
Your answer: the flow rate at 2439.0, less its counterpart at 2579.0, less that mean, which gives -3.67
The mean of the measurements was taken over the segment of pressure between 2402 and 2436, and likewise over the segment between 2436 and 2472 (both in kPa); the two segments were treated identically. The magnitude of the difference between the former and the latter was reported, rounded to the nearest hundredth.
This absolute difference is 0.23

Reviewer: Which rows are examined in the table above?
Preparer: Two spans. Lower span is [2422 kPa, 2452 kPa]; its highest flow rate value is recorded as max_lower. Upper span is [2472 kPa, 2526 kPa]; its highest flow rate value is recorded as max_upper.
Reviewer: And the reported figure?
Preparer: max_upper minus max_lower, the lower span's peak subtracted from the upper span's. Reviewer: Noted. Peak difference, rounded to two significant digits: 0.30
